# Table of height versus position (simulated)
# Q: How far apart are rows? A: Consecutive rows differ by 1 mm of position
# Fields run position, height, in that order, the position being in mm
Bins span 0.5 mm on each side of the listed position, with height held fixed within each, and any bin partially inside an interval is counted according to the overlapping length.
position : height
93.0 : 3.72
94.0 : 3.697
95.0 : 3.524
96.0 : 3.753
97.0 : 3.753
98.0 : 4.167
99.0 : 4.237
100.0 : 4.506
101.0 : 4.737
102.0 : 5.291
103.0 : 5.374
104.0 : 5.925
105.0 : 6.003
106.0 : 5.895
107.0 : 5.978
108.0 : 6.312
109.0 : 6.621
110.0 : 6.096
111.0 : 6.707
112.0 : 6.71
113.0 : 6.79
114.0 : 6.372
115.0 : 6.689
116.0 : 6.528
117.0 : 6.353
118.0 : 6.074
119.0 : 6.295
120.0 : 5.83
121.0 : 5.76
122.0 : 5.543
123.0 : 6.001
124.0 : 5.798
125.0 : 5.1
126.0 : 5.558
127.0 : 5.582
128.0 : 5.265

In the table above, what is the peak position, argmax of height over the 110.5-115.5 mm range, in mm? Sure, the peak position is 113.0 mm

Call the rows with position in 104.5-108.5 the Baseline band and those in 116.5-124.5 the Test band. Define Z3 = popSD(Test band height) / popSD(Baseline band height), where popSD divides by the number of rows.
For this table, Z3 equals 1.6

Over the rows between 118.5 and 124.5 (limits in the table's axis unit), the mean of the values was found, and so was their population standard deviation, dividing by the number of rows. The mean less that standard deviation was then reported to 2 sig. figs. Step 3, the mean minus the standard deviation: 5.6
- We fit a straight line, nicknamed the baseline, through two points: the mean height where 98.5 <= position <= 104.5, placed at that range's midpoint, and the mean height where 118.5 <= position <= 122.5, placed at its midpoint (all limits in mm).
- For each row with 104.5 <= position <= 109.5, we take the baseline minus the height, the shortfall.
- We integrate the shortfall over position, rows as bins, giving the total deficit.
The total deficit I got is -4.5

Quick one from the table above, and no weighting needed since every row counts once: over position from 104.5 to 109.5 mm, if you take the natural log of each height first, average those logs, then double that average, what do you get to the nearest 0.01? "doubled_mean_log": 3.63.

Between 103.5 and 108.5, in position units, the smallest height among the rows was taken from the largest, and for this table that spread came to 0.42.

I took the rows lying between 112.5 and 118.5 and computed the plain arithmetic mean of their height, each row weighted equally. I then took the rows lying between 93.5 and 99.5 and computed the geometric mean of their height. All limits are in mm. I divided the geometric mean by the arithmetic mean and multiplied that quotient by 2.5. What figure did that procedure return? 1.5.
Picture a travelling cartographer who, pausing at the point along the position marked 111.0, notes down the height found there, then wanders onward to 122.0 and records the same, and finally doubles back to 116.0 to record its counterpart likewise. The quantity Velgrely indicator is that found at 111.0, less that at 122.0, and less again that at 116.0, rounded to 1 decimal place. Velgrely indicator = -5.4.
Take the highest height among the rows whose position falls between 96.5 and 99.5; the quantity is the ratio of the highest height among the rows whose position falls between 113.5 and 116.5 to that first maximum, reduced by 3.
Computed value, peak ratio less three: -1.42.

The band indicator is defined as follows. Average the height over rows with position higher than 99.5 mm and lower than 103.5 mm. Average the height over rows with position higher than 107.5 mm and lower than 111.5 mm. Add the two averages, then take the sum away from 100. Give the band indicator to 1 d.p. 88.6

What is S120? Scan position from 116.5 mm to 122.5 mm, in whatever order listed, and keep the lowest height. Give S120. 5.543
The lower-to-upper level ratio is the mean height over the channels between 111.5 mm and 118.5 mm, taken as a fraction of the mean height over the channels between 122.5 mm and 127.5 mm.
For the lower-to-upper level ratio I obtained 1.16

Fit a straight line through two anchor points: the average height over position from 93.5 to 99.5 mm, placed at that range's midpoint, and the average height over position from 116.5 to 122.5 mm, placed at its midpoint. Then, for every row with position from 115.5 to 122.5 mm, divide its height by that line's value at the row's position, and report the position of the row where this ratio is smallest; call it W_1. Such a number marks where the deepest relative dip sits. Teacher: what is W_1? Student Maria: 122.0 mm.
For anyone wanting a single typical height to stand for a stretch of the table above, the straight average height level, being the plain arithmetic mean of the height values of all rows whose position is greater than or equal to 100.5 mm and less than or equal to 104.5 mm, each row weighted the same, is 5.3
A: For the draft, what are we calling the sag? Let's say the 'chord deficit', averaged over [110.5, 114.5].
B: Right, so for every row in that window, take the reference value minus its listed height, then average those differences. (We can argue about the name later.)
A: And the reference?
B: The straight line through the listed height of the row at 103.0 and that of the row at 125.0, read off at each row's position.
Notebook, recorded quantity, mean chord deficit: -1.4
